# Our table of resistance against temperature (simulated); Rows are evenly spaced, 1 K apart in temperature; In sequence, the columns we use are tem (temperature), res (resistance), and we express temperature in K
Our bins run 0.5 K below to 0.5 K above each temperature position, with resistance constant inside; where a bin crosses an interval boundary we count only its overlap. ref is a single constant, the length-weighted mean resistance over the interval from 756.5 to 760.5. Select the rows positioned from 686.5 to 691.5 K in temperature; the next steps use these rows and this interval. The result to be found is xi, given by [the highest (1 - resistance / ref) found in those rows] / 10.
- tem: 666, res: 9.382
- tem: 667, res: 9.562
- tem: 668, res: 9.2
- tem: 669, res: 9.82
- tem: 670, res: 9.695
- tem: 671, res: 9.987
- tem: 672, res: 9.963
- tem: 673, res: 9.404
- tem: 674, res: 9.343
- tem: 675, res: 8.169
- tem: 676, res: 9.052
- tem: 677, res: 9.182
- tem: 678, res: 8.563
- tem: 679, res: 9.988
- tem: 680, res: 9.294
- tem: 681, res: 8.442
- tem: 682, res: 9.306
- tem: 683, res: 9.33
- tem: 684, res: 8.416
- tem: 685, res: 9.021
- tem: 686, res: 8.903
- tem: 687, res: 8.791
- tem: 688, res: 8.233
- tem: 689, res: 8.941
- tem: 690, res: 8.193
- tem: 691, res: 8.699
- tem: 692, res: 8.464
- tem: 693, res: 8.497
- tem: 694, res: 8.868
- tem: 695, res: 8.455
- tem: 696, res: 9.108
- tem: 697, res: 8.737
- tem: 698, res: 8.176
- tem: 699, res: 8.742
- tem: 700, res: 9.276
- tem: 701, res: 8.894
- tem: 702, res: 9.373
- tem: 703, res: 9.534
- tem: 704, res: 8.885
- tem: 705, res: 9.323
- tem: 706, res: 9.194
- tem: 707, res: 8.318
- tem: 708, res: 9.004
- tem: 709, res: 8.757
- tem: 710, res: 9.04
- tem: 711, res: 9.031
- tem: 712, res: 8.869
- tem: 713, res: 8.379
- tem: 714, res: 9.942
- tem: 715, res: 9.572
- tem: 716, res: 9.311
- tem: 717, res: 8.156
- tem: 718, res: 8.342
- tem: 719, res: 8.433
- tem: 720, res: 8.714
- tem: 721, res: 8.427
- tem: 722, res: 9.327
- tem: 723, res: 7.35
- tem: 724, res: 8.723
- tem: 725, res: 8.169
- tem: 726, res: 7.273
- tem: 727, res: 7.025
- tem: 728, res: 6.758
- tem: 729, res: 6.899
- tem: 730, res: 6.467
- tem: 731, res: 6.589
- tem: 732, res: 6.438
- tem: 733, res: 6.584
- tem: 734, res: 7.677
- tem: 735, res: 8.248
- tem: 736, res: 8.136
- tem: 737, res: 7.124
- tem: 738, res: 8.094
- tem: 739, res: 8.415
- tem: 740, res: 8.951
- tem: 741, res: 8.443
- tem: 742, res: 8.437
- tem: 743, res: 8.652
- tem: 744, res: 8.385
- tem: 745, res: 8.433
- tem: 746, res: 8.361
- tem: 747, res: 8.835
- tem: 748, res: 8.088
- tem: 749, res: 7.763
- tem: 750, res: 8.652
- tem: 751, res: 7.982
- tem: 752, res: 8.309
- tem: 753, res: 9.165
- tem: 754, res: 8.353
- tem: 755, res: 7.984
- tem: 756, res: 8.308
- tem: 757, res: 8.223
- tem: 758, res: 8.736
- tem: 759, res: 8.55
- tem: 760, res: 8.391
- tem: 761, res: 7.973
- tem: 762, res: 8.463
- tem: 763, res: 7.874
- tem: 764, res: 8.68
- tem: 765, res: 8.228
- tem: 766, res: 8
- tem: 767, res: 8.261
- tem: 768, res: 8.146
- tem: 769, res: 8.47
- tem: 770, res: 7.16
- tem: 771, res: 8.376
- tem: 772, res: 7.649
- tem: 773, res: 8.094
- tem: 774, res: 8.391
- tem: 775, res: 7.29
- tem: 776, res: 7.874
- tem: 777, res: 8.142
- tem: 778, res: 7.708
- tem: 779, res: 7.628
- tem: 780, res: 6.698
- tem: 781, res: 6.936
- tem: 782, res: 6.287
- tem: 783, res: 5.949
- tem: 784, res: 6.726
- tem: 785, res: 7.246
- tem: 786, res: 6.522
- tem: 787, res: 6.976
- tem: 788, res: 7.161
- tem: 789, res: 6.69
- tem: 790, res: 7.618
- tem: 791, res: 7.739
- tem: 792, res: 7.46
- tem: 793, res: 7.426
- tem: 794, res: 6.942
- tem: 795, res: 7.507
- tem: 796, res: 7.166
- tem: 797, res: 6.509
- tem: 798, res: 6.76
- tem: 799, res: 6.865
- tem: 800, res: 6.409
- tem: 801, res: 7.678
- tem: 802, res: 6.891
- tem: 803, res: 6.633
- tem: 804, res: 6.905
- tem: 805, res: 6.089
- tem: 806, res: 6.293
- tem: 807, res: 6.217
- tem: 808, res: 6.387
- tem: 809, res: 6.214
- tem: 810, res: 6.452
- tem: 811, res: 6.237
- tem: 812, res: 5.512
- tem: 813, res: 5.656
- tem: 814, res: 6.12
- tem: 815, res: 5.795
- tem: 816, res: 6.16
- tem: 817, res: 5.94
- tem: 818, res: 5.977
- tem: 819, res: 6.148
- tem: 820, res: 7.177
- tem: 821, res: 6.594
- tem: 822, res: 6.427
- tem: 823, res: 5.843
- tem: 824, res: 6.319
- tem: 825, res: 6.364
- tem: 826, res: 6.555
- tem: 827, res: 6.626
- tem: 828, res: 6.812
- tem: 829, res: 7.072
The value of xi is 0.0033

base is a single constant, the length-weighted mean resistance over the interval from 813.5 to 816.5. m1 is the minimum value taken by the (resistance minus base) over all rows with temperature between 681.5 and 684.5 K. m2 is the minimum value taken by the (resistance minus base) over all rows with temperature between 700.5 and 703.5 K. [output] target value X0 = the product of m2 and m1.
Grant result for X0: 6.9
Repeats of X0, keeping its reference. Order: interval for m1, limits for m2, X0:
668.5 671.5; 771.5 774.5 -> 6.0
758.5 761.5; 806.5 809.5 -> 0.4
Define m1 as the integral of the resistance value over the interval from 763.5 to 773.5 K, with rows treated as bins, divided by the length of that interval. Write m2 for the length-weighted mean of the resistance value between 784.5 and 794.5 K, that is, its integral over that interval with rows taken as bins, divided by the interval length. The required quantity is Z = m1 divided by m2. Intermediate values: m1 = 8.1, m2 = 7.2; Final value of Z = 1.13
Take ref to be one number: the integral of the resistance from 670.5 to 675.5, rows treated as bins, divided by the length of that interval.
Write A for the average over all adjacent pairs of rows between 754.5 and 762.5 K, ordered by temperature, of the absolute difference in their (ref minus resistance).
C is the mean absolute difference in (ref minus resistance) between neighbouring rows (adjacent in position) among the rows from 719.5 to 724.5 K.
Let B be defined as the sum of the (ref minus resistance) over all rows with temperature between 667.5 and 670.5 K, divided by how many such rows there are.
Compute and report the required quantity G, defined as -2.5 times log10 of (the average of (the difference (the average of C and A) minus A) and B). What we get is 2.4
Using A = 0.31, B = -0.2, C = 1.1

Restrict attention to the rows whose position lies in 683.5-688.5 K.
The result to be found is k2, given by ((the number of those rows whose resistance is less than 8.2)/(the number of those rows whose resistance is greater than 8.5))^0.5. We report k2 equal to 0.0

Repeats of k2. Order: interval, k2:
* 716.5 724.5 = 0.8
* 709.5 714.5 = 0.0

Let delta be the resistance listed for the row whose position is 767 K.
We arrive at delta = 8.261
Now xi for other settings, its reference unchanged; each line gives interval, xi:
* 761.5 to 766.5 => 0.0071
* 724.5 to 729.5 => 0.0203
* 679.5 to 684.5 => 0.0007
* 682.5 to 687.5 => 0.0007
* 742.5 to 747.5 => 0.0013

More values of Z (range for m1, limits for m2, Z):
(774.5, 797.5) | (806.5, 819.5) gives 1.18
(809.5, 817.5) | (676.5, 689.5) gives 0.67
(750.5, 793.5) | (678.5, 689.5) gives 0.87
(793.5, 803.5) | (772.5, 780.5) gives 0.90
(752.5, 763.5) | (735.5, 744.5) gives 1.01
